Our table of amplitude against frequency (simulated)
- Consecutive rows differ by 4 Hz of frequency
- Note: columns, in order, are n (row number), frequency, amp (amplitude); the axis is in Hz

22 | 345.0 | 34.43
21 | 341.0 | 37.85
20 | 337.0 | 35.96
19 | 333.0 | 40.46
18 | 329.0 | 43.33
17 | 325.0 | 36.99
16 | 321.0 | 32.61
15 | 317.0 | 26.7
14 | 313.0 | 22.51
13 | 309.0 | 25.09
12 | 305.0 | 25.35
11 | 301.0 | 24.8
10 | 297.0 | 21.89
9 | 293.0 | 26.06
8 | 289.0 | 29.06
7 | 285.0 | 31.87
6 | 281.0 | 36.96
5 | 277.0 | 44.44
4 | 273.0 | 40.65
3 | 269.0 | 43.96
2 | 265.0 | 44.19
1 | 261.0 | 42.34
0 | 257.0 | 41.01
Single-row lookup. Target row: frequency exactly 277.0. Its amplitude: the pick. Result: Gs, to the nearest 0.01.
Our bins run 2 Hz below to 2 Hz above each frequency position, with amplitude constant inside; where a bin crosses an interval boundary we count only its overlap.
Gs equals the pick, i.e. 44.44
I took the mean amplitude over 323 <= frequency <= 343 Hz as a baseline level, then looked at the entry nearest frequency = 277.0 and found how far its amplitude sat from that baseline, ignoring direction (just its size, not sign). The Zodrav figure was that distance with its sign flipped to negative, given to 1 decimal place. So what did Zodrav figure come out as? -5.5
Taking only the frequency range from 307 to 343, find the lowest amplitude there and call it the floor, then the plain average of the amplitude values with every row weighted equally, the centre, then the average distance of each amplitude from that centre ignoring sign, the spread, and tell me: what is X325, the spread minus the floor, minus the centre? -50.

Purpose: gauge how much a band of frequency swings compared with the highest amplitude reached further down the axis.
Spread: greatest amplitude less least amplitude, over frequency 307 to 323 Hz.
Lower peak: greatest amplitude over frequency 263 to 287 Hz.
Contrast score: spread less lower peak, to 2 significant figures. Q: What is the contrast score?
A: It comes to -34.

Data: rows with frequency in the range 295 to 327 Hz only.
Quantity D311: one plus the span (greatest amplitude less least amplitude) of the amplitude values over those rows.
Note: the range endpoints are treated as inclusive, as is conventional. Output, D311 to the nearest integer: 16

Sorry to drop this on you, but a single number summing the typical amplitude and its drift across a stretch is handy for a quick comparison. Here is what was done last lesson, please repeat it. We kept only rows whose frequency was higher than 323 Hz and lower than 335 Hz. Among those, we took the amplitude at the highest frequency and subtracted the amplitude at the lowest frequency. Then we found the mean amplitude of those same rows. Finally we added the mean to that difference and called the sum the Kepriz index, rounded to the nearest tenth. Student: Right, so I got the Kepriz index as 43.7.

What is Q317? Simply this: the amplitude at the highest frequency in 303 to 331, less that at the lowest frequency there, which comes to 18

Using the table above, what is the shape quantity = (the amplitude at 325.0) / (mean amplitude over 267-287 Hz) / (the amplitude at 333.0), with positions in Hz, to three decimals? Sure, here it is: 0.023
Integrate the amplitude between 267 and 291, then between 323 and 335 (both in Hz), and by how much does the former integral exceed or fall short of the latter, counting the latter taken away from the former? 425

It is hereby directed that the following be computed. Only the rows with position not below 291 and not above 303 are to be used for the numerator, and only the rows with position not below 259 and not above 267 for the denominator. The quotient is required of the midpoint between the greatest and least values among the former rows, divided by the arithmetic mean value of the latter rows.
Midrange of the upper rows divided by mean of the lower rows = 0.55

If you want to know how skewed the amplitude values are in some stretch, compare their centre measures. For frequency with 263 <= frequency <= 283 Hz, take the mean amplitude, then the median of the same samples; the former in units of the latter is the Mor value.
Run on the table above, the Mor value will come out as 0.96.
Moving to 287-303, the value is 1.00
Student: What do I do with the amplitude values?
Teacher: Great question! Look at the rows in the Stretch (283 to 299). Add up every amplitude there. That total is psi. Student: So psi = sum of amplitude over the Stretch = 109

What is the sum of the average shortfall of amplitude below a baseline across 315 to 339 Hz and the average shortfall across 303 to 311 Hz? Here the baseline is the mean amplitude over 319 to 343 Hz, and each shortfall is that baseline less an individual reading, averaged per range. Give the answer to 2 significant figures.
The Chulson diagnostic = 15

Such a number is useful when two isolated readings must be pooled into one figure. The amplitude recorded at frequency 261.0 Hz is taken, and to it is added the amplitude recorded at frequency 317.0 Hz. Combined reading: 69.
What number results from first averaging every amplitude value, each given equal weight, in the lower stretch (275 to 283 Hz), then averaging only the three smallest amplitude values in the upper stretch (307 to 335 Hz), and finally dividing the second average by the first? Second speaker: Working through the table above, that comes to 0.61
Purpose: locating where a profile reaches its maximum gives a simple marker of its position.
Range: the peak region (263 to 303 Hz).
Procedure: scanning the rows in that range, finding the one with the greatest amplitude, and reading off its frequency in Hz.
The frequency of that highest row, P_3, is 277.0 Hz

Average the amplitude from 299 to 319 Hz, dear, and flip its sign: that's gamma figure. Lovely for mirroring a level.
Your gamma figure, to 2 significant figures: -25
